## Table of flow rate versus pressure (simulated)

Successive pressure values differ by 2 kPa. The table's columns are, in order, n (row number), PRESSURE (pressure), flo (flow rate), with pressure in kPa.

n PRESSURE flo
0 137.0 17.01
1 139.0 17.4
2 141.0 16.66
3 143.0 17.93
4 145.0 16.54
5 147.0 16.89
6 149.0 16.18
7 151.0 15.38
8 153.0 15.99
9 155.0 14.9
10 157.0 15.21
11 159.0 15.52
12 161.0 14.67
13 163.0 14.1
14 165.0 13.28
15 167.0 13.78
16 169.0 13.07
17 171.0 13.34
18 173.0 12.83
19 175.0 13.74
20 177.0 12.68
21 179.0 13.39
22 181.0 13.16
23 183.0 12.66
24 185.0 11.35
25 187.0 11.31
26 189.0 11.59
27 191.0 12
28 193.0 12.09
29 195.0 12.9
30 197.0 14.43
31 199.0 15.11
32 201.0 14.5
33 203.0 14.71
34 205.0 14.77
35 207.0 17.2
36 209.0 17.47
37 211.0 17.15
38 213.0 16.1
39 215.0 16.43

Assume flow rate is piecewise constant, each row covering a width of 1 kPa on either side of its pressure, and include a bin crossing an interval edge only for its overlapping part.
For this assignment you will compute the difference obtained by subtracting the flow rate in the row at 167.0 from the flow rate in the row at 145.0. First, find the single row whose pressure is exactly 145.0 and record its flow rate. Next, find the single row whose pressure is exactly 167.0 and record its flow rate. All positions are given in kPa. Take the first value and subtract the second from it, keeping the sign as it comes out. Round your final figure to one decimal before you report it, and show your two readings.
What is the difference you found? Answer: 2.8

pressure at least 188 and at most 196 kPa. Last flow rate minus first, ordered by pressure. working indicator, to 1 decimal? 1.3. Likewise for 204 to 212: 2.4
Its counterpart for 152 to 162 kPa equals -1.3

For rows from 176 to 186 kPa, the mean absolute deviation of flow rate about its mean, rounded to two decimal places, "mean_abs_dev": 0.52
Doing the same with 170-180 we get 0.35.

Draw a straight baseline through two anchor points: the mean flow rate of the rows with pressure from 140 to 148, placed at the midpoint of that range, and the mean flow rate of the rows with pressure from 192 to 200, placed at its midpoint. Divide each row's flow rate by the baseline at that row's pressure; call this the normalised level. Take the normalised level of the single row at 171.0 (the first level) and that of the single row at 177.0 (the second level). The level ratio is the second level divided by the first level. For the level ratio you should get 0.98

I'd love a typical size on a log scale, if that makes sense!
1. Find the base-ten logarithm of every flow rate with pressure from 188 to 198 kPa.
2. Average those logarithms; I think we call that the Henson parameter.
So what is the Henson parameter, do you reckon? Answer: 1.10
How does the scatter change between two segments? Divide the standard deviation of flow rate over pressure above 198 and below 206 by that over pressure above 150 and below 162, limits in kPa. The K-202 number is 0.5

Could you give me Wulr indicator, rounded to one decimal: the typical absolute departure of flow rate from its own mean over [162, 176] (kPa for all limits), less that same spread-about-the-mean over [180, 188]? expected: -0.4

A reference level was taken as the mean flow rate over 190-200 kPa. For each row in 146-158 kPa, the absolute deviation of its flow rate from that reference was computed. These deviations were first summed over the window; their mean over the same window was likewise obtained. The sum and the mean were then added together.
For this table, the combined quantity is 17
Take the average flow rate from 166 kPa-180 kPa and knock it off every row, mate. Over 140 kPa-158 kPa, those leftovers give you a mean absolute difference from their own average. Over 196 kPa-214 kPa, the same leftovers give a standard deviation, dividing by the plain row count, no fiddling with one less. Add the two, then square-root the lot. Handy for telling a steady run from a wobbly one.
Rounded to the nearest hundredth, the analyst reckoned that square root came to 1.39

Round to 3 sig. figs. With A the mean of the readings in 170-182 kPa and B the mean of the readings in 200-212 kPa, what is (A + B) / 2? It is 14.6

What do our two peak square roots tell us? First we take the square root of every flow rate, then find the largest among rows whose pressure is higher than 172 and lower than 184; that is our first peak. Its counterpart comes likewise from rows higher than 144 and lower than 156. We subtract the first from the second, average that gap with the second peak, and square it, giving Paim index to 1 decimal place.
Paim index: 5.1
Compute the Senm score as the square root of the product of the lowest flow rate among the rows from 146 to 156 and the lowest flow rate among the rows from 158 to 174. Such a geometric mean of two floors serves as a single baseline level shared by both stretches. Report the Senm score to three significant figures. 13.8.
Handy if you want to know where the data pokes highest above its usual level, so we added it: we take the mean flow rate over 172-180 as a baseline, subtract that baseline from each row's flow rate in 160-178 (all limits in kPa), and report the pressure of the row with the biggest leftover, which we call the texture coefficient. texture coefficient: 161.0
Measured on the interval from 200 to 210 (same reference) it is 209.0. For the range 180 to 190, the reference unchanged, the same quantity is 181.0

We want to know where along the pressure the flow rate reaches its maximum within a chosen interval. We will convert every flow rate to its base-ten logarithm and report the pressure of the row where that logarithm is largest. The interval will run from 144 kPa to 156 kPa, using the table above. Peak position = 147.0 kPa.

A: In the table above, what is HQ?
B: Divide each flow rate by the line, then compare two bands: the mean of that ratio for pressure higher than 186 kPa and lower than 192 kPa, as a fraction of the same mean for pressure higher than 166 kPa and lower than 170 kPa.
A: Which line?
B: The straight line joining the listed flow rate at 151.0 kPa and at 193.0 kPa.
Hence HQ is 0.98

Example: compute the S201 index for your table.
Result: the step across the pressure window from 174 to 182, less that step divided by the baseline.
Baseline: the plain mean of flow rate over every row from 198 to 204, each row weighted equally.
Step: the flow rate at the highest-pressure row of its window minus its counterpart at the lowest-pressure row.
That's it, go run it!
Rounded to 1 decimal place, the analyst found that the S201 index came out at -0.5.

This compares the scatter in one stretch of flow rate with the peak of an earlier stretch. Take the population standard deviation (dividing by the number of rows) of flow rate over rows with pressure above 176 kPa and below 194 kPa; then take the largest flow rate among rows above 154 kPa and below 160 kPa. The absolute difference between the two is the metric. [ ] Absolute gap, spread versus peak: 14.8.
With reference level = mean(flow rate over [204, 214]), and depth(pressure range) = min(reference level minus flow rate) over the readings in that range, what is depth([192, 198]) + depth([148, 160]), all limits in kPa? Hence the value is 2.5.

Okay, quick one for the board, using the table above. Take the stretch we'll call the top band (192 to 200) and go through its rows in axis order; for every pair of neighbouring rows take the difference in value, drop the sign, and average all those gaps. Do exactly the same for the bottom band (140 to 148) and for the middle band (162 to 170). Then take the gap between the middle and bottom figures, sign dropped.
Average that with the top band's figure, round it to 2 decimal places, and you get 0.67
